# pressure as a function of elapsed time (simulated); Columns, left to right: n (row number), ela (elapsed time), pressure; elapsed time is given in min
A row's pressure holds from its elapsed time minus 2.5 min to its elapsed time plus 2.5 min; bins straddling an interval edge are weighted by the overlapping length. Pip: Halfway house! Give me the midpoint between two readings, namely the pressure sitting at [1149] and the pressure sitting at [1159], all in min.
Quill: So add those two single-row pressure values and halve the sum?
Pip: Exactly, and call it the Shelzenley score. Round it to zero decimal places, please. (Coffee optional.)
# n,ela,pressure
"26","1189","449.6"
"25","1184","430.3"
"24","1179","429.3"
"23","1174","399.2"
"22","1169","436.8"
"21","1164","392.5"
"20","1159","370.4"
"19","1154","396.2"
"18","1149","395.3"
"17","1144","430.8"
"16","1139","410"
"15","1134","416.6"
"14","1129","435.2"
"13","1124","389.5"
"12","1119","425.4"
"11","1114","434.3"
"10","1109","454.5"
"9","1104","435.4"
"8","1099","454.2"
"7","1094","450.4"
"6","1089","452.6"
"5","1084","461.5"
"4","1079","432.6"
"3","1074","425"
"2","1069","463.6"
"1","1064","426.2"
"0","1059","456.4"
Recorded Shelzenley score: 383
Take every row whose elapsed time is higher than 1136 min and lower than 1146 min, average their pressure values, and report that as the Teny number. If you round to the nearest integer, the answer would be 420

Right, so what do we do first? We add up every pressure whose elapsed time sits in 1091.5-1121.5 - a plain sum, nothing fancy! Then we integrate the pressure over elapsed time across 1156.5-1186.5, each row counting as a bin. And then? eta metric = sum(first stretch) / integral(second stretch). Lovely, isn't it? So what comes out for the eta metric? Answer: 0.216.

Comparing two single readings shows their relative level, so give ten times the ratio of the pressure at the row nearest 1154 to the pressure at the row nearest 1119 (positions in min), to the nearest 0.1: 9.3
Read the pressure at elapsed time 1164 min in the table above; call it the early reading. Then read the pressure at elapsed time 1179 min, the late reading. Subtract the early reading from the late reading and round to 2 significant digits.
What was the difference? 37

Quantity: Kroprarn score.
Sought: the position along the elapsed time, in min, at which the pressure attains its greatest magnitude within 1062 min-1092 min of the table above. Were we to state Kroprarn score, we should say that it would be 1069 min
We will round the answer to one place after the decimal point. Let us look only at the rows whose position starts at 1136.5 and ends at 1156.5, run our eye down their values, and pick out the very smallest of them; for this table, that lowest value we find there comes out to 395.3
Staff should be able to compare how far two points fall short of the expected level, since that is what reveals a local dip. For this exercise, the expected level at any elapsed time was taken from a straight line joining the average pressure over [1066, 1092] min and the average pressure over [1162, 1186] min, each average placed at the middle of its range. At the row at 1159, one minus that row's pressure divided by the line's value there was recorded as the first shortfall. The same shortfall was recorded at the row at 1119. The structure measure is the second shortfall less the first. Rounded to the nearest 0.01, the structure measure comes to -0.10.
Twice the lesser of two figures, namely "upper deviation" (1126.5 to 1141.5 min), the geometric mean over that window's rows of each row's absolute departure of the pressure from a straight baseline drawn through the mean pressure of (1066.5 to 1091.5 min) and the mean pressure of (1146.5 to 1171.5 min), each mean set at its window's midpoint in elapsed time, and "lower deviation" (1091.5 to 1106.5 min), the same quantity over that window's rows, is 5.9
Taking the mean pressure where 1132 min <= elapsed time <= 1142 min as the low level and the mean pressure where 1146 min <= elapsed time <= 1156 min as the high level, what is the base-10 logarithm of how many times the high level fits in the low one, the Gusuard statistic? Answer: 0.02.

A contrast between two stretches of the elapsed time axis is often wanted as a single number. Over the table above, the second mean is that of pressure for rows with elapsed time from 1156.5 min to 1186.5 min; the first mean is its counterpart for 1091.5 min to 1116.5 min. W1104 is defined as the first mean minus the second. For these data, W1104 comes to 36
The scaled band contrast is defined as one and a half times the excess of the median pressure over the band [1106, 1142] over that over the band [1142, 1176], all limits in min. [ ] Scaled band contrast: 44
